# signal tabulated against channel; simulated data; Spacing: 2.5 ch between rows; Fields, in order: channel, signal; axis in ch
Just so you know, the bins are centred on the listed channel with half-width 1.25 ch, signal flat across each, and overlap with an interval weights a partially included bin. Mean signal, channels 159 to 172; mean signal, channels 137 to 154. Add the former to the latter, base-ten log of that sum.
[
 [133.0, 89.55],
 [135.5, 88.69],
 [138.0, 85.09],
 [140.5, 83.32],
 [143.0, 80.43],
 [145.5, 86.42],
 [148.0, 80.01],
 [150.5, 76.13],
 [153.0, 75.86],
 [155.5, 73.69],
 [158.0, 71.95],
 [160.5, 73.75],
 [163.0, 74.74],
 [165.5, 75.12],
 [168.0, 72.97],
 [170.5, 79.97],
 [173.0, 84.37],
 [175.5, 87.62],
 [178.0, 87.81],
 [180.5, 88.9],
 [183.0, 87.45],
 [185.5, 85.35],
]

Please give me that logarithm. 2.19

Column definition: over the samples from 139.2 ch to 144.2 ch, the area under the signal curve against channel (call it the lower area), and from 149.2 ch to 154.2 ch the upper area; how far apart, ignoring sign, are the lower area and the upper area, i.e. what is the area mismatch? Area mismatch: 29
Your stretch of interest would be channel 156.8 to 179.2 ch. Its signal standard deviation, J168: 6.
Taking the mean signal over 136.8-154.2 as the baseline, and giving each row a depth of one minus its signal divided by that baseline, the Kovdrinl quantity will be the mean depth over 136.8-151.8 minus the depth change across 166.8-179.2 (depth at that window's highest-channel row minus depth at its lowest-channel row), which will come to 0.17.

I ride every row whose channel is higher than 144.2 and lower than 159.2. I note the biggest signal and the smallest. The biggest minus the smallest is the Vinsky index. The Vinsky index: 14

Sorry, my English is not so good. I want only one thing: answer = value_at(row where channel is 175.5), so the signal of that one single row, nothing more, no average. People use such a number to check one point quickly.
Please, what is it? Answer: 87.62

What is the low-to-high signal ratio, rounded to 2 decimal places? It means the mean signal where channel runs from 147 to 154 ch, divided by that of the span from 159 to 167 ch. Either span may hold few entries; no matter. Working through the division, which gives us 1.04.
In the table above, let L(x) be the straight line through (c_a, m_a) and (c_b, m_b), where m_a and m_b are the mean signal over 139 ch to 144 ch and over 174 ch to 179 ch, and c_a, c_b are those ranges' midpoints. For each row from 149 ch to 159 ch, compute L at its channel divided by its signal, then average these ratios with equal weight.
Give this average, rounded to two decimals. 1.13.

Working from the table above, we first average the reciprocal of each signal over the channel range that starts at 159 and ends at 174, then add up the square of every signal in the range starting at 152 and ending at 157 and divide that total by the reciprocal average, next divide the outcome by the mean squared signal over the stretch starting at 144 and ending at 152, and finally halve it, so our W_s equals 65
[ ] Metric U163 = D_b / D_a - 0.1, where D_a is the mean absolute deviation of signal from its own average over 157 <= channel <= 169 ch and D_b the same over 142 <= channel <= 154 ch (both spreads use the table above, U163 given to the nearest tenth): 2.9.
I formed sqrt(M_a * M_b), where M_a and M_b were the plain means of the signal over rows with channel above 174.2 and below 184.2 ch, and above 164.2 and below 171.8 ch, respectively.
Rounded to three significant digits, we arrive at 81.8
